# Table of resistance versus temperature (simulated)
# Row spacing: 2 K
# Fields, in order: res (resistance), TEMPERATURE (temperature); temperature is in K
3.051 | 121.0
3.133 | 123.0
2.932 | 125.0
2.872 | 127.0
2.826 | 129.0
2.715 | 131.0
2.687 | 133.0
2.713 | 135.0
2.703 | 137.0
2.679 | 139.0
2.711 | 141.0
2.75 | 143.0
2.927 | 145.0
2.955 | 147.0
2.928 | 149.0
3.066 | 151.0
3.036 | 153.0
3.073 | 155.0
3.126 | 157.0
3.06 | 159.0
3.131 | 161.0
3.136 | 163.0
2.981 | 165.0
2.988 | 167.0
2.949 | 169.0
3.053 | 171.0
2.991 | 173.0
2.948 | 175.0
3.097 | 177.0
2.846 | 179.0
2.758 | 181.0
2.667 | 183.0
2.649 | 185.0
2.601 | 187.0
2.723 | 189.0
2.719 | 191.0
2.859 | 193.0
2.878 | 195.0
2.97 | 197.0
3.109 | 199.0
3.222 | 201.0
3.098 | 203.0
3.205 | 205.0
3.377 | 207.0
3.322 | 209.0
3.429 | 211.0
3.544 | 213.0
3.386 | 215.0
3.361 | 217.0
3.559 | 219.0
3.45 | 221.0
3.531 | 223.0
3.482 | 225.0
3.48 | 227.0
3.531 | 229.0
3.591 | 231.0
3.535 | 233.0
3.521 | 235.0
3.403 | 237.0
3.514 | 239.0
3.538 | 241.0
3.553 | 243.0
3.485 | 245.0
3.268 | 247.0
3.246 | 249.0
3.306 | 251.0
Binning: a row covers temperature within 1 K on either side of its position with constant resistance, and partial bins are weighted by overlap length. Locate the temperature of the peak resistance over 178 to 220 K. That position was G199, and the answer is 219.0 K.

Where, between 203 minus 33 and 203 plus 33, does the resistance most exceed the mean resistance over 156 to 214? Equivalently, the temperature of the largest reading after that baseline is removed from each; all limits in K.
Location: 231.0 K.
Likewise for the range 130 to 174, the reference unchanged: 163.0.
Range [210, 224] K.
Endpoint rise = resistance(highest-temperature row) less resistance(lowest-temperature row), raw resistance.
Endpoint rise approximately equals 0.10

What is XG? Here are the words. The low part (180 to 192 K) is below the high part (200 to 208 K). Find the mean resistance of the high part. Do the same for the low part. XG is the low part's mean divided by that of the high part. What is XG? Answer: 0.83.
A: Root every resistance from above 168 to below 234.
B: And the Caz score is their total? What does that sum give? 58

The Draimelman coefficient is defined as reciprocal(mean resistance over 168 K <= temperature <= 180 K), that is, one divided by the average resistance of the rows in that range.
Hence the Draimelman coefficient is 0.335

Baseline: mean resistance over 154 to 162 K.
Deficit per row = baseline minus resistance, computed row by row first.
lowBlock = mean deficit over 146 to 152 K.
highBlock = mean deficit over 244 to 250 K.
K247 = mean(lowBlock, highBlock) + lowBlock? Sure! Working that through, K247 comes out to 0.1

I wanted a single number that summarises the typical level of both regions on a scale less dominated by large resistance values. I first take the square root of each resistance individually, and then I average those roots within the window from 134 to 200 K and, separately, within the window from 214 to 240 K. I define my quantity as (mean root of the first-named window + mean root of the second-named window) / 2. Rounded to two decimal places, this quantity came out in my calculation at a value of 1.79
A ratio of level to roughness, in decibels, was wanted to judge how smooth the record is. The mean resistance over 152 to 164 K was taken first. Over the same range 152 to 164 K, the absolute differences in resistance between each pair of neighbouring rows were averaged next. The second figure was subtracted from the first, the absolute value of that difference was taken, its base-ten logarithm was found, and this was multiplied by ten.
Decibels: 4.84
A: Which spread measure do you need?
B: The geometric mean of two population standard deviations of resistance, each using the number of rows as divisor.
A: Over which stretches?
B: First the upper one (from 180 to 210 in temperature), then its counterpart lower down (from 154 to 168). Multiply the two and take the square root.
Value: 0.124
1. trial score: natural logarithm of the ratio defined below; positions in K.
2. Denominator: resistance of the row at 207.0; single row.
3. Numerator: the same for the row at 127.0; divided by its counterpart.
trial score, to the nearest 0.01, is -0.16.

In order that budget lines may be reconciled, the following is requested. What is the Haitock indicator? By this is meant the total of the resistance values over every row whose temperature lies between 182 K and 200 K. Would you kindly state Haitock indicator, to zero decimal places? 25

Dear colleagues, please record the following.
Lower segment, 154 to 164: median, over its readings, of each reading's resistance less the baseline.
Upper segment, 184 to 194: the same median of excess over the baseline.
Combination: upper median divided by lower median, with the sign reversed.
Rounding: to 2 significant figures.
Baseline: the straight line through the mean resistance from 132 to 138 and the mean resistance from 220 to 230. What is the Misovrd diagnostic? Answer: 2.4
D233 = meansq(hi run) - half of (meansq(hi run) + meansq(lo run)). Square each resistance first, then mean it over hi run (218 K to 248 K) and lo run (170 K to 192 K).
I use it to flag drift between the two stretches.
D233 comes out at 2.1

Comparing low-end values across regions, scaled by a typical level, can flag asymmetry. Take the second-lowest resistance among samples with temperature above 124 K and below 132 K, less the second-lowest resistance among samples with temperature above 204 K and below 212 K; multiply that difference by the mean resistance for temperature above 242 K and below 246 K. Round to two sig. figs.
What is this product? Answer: -1.7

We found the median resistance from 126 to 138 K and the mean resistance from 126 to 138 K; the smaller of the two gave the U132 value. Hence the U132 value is 2.7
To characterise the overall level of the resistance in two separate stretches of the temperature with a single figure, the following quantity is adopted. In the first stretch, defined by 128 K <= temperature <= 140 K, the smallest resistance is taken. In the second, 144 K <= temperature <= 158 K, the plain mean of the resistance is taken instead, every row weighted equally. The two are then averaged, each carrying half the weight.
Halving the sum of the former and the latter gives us 2.85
